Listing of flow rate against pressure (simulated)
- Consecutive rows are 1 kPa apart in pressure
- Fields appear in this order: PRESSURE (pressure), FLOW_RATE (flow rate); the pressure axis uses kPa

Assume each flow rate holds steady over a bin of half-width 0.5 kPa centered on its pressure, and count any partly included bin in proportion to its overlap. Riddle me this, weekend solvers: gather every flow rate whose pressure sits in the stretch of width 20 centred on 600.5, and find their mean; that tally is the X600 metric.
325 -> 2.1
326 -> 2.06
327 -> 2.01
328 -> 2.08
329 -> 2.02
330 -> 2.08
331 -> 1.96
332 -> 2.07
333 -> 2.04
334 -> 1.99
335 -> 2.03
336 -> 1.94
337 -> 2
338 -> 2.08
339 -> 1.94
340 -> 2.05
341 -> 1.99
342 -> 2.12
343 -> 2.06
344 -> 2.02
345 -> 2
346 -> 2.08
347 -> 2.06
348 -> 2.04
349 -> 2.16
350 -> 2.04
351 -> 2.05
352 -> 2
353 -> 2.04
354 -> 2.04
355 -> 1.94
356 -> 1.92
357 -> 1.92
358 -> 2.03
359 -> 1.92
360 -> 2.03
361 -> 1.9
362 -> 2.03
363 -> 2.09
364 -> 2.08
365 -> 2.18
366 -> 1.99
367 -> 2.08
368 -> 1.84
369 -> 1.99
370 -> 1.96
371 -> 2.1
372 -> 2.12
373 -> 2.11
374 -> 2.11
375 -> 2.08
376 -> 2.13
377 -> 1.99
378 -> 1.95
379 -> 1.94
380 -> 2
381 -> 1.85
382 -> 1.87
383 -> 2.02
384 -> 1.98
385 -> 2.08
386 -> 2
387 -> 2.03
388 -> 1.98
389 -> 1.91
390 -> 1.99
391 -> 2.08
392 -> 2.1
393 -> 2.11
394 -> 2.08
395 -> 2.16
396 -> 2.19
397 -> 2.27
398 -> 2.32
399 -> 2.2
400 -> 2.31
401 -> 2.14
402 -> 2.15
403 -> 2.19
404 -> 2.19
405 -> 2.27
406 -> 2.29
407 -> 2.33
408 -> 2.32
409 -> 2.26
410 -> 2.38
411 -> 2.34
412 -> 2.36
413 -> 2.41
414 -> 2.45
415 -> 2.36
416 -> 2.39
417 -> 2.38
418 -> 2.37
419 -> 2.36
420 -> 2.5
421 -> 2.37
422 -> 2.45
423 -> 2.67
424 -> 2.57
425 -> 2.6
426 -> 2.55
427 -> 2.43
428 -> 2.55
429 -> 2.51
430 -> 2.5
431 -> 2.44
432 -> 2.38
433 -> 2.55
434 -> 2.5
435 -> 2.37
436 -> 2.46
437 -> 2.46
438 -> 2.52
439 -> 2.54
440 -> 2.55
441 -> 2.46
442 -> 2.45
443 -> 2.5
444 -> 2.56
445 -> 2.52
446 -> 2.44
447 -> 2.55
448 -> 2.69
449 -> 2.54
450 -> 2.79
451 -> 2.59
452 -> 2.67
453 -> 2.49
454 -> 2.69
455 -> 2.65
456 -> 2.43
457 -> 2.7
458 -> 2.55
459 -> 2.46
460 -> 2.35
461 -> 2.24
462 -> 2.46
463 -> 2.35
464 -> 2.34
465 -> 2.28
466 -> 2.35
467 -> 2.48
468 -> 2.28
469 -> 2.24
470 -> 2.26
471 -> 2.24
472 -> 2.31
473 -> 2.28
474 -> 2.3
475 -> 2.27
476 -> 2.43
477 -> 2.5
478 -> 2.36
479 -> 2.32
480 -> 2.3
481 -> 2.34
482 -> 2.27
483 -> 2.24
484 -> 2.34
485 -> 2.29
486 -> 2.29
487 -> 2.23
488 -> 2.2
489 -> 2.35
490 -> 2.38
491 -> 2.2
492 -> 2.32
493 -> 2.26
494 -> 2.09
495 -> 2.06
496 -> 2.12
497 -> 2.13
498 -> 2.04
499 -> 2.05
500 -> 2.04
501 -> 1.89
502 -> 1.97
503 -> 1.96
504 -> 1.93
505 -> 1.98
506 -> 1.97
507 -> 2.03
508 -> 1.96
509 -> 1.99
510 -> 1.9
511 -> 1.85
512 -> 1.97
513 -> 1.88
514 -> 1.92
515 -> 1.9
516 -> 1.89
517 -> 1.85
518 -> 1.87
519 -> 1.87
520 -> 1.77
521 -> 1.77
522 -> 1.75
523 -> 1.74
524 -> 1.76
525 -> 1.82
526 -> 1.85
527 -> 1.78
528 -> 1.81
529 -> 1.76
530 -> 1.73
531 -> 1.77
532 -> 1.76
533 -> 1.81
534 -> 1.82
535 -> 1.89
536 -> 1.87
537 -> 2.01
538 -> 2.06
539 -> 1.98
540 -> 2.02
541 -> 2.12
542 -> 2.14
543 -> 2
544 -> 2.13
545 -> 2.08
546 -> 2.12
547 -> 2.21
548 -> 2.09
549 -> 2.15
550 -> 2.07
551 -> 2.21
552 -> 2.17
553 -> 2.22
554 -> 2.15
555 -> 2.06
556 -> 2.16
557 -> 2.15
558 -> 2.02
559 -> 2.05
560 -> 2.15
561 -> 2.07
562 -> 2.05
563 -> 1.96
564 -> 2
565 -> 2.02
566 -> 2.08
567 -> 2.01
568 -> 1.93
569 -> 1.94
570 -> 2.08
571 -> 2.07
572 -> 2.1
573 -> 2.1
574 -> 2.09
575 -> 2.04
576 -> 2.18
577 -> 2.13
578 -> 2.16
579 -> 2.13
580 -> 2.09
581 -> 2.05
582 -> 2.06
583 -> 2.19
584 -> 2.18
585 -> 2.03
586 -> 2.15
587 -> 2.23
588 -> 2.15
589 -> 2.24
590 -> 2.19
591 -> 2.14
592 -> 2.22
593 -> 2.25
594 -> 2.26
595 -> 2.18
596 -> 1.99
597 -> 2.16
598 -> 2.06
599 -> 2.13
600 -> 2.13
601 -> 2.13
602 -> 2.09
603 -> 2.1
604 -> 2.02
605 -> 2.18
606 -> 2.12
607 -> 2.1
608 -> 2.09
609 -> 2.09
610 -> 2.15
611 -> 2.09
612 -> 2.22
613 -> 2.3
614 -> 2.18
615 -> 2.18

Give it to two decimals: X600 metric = 2.13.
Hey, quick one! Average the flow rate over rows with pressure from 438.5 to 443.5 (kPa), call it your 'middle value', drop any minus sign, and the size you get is 2.50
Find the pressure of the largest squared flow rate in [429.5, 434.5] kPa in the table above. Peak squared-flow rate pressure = 433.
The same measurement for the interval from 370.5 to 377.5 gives 376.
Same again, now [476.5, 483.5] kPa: 477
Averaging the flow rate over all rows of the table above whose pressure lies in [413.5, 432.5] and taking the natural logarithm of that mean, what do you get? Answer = 0.90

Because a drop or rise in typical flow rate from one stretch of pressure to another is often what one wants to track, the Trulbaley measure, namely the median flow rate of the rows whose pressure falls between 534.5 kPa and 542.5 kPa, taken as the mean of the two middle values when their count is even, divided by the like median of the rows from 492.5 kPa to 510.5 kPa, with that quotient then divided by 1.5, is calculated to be 0.67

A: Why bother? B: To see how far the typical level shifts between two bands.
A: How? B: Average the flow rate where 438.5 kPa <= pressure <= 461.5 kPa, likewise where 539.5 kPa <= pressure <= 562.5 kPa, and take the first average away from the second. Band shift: -0.4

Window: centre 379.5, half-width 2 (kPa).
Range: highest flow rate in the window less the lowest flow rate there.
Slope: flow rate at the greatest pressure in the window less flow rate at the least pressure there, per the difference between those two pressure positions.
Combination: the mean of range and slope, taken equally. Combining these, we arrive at 0.058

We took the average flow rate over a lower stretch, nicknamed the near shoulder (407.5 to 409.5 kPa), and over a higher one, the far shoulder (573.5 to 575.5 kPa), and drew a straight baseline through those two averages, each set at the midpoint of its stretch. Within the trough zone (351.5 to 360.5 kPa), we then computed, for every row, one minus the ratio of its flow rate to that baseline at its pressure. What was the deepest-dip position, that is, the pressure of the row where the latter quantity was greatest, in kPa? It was 356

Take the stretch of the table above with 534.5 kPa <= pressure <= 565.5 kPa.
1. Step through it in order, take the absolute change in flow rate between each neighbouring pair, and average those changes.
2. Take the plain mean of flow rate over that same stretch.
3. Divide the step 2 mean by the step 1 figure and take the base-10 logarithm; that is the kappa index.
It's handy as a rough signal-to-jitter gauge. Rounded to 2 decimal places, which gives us 1.46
